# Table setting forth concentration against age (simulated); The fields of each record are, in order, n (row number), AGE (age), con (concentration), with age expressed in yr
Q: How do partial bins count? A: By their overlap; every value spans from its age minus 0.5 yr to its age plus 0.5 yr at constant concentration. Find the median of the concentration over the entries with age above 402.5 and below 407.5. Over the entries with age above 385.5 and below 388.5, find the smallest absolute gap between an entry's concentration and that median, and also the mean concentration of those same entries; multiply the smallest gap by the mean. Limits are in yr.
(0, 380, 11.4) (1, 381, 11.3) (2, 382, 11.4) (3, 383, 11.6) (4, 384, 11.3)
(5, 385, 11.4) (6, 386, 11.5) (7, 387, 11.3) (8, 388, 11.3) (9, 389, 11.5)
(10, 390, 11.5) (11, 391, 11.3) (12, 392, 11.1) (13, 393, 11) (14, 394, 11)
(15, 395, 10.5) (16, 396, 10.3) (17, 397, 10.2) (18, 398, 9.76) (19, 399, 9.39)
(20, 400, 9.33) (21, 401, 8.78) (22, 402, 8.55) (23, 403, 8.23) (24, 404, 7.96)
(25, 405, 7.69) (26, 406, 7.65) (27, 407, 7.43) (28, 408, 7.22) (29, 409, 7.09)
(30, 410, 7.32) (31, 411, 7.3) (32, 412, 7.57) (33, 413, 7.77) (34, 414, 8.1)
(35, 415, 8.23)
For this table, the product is 41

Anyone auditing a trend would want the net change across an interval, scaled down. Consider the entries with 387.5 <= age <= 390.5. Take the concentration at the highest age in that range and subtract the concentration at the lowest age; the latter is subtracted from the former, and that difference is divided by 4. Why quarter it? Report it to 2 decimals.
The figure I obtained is 0.05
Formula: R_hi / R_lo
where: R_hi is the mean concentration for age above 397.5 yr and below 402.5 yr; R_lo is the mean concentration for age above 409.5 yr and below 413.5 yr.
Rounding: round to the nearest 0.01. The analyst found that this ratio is 1.22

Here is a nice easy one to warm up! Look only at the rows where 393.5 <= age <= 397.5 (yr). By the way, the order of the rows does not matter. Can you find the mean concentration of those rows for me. 10.5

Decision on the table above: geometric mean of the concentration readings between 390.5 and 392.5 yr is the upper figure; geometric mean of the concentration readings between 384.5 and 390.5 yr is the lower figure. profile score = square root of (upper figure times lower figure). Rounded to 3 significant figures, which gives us 11.3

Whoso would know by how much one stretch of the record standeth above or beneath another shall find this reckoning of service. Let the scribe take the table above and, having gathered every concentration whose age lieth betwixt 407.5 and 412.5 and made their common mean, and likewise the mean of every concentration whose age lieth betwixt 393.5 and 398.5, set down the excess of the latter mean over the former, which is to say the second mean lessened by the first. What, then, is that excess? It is 3.1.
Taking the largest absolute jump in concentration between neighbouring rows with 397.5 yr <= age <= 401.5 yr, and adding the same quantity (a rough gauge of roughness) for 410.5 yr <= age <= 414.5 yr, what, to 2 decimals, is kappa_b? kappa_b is 0.88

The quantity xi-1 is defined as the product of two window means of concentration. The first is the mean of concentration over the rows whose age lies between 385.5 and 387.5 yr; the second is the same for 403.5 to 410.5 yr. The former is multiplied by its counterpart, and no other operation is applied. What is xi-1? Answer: 85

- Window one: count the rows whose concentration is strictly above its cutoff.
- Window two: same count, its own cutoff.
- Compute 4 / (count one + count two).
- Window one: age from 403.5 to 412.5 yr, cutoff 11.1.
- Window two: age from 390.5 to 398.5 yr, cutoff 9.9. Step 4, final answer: 0.6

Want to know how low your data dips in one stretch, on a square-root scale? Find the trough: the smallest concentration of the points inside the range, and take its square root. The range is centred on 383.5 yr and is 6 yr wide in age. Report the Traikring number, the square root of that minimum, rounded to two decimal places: 3.36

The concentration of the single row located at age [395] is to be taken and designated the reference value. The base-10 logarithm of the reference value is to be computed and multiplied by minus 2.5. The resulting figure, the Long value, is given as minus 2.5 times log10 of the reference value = -2.55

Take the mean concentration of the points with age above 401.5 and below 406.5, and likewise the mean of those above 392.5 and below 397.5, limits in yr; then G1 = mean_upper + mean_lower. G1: 19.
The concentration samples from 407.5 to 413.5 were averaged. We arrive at 7.4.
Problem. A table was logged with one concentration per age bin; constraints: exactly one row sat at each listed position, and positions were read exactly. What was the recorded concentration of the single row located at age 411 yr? 7.3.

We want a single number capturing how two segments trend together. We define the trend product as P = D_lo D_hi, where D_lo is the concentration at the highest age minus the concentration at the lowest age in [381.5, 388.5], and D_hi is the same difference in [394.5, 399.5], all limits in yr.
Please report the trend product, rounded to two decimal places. 0.11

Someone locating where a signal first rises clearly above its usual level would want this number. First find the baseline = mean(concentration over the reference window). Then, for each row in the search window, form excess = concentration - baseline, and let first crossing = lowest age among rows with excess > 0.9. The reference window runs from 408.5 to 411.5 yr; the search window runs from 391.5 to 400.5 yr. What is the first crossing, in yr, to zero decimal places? 392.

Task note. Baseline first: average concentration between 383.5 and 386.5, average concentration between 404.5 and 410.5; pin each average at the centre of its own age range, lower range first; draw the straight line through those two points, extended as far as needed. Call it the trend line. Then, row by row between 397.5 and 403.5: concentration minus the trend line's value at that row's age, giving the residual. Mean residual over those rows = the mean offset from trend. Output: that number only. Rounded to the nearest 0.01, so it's 0.36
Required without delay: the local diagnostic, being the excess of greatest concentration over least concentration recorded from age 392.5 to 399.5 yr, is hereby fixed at 1.6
